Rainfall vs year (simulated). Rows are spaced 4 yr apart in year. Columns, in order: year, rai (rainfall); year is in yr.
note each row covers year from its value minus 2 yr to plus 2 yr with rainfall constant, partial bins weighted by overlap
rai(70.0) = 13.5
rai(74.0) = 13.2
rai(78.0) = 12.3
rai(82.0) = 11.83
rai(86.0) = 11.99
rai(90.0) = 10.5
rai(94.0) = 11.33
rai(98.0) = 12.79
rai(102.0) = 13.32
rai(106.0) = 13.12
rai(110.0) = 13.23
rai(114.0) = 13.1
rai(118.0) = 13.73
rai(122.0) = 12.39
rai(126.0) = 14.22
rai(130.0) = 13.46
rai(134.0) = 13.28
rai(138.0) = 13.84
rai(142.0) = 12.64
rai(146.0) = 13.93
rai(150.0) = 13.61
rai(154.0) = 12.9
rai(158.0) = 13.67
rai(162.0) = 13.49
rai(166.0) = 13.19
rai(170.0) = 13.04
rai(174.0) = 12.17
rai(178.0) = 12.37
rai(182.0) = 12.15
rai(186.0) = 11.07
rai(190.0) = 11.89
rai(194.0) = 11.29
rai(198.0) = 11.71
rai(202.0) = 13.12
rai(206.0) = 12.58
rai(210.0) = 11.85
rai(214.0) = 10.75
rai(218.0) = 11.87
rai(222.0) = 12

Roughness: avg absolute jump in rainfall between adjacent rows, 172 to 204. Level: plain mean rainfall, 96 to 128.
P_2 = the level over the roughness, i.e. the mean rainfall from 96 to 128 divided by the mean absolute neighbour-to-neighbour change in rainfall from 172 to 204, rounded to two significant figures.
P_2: 20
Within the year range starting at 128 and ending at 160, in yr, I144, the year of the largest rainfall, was 146.0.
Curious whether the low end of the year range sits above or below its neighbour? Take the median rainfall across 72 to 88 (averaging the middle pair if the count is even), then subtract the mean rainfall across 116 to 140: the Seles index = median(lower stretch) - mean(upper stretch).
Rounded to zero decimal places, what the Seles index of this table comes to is -1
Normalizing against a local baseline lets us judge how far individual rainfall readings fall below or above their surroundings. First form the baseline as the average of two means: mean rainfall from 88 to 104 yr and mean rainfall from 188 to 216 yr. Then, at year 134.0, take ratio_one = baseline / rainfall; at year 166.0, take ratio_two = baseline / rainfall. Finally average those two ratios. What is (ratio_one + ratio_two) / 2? 0.902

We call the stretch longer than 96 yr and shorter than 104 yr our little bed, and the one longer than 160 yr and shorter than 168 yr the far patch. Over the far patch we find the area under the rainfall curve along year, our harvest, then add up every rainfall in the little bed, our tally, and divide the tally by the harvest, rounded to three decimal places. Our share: 0.245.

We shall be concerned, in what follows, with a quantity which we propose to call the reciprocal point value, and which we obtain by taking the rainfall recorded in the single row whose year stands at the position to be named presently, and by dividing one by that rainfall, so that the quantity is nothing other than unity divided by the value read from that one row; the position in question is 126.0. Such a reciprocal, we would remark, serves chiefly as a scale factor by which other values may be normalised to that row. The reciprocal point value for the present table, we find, 0.070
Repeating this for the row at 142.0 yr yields 0.079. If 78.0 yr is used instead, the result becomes 0.081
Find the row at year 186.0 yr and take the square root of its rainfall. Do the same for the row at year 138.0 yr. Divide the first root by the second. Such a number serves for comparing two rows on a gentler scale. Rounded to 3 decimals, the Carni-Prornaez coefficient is 0.894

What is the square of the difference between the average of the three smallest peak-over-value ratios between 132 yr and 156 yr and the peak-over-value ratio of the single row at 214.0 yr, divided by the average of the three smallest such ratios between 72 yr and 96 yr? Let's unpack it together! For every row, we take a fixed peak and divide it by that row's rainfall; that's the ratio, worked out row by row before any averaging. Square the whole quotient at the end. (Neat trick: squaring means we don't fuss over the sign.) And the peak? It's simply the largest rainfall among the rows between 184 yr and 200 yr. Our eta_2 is 0.066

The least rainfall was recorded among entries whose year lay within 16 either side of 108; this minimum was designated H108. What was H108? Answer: 11.33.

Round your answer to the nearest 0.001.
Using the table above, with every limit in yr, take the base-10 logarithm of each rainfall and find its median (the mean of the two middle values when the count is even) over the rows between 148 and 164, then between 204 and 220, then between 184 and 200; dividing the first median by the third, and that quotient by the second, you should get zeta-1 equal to 0.994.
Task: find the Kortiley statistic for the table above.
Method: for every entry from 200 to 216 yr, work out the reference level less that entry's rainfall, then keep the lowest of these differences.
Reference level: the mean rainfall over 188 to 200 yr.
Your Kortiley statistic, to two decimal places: -1.49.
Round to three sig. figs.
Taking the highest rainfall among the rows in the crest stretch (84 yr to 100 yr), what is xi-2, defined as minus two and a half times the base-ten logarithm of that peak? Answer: -2.77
